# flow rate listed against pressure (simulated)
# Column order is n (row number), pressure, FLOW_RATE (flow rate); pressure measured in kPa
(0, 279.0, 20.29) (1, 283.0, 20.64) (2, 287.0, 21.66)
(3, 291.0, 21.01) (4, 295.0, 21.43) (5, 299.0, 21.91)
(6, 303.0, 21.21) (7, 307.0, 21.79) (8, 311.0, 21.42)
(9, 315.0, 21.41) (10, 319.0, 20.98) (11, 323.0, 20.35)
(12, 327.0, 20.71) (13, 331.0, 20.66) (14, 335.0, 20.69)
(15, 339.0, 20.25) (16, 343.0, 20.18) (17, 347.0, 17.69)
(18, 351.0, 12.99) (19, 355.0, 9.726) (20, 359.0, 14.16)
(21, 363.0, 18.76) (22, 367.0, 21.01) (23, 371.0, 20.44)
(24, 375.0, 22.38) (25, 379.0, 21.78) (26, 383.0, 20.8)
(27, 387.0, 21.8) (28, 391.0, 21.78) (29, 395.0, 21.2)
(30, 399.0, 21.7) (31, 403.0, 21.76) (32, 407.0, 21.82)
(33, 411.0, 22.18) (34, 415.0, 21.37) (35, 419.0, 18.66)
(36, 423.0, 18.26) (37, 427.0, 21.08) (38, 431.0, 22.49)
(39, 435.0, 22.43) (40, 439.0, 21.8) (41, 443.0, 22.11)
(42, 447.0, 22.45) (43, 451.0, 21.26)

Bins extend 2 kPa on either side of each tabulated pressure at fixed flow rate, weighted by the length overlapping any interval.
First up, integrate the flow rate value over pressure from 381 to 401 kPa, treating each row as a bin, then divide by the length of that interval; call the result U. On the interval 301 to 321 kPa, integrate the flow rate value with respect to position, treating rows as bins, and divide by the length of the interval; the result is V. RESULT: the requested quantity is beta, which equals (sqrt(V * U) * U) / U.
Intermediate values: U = 21.5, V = 21.4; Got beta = 21.4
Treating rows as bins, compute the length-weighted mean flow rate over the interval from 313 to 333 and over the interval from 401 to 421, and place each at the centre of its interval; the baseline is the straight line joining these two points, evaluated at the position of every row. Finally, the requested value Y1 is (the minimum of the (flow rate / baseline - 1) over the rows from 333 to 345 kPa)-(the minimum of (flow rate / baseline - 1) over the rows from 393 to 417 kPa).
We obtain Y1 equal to -0.04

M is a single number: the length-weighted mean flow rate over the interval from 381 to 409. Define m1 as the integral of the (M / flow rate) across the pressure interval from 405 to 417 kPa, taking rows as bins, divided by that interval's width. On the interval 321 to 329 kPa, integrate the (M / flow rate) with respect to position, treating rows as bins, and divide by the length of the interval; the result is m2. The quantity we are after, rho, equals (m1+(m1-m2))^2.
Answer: 0.9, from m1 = 0.99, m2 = 1.050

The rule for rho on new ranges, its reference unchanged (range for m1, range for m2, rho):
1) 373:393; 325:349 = 0.8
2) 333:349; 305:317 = 1.4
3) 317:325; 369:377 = 1.2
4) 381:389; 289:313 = 1.0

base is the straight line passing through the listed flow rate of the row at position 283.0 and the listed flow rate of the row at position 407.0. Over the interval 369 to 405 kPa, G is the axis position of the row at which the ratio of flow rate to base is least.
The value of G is 371.0 kPa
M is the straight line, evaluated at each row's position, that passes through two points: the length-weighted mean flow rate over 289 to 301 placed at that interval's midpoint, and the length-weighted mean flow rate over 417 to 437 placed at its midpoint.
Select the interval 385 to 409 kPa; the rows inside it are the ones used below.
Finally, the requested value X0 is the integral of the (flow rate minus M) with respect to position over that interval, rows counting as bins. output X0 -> 22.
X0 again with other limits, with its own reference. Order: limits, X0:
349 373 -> -116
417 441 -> 5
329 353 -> -58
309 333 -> -9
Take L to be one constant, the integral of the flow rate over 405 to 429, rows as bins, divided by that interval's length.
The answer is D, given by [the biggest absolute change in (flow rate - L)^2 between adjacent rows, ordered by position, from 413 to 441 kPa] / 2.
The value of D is 2.5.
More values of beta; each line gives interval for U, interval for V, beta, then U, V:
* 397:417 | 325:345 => 21.1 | 21.8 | 20.5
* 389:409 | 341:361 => 18.0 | 21.7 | 14.9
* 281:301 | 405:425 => 20.9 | 21.3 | 20.5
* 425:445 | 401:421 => 21.6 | 22.0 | 21.2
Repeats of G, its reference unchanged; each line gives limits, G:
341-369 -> 355.0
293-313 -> 303.0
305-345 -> 343.0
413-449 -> 423.0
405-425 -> 423.0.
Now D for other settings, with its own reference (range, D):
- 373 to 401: 0.9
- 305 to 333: 0.4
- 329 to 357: 30.0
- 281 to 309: 0.7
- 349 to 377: 38.2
